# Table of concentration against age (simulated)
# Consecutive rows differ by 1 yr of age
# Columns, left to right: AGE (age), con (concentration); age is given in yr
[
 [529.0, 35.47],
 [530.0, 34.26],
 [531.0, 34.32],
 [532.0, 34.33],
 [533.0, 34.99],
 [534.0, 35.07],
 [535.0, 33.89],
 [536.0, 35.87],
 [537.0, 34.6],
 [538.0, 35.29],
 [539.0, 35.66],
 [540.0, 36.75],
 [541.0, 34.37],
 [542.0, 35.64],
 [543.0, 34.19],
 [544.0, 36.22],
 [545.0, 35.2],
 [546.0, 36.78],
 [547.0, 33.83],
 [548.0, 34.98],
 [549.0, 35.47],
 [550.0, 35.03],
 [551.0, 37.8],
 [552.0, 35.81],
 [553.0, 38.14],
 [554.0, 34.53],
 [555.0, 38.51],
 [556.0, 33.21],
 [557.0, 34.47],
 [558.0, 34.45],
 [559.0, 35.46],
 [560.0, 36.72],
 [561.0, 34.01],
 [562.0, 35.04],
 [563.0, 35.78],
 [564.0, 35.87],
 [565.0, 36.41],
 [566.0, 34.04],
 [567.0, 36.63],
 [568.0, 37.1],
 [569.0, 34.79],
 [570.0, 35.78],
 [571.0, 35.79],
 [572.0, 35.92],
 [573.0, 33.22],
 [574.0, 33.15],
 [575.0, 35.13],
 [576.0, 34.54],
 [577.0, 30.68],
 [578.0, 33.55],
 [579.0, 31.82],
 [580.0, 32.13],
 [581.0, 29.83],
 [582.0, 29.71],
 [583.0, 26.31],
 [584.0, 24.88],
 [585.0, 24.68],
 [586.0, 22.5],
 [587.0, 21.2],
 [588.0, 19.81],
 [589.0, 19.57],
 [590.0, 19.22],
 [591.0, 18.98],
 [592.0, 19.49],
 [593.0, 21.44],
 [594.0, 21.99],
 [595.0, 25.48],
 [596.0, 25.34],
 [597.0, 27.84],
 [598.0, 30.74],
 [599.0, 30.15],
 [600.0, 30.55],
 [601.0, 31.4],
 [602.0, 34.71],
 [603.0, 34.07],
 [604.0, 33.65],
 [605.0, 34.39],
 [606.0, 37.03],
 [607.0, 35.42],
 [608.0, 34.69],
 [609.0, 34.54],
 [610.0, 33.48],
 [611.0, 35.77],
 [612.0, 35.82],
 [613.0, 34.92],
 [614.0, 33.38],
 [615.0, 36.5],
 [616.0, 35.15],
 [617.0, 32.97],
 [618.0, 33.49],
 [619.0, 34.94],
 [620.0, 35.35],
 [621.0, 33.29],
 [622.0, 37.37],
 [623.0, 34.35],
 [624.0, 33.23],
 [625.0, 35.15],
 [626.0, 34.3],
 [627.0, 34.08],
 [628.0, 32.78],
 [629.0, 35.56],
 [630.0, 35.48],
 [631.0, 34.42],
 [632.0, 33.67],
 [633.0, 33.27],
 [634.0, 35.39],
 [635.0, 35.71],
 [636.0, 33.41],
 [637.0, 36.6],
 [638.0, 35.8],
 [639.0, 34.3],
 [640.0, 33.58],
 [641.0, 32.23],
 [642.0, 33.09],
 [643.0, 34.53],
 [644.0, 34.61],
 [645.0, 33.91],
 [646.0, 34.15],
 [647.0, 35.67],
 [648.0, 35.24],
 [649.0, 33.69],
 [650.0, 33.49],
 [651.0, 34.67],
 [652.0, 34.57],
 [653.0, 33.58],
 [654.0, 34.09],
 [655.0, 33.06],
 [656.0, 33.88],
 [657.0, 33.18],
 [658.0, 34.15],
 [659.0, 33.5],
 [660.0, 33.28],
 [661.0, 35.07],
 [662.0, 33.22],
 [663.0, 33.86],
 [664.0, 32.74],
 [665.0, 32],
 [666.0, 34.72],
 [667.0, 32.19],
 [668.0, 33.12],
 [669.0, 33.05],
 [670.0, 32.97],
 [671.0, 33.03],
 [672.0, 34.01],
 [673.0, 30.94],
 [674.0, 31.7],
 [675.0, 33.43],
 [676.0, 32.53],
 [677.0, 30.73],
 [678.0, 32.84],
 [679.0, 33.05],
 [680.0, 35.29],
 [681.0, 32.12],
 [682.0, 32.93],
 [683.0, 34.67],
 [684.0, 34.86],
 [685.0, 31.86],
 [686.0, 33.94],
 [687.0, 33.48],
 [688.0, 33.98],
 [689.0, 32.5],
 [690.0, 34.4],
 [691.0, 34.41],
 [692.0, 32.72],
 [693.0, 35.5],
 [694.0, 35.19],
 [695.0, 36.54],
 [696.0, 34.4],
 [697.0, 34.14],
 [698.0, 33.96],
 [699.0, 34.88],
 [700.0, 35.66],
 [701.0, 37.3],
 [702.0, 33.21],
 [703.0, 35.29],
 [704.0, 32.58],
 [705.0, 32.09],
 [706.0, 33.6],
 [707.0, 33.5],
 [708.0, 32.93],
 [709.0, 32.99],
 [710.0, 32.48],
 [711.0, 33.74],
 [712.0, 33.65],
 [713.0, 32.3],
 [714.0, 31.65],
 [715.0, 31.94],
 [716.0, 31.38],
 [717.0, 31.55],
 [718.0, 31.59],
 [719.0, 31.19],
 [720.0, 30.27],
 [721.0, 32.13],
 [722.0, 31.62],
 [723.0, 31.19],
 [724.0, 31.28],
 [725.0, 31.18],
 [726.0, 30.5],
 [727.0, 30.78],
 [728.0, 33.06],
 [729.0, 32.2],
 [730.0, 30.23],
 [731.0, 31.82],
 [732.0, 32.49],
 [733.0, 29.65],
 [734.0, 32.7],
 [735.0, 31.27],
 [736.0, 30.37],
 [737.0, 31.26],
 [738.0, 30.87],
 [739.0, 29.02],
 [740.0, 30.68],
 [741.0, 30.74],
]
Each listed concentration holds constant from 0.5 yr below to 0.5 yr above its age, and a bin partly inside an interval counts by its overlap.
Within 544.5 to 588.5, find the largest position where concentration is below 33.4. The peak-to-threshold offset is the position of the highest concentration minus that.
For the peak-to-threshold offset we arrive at -33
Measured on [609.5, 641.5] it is -19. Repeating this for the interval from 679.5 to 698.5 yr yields 3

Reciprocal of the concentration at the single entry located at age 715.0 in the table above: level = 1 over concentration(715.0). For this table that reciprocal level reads 0.0313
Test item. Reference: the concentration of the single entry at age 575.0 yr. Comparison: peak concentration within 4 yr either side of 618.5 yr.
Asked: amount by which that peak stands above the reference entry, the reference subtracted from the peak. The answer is 2.2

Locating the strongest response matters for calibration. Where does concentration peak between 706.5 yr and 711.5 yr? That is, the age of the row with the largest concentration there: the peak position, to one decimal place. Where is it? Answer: 711.0 yr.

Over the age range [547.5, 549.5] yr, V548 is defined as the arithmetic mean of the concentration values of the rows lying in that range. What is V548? 35.2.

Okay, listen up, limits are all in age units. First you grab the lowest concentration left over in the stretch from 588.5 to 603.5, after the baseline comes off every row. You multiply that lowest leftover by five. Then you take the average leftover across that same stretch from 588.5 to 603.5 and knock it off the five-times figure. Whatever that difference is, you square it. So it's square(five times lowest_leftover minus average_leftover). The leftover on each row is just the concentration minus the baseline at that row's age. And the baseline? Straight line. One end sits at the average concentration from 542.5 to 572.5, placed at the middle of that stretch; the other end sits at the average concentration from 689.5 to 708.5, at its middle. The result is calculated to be 5242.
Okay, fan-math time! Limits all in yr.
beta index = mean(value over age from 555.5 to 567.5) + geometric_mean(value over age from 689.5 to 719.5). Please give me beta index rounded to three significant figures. 68.7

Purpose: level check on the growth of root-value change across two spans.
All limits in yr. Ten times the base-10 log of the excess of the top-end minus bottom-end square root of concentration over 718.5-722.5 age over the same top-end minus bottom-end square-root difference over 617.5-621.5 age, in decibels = -12.5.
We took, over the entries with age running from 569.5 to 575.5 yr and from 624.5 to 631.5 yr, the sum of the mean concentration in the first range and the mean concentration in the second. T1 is 69.4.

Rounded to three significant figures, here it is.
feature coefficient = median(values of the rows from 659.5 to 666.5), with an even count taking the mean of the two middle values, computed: 33.3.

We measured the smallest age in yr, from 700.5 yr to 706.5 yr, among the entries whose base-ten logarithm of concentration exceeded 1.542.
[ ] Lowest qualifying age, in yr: 701.0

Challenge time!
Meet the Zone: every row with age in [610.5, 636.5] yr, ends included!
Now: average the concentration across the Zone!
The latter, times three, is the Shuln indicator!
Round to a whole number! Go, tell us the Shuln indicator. 104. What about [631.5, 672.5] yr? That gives 102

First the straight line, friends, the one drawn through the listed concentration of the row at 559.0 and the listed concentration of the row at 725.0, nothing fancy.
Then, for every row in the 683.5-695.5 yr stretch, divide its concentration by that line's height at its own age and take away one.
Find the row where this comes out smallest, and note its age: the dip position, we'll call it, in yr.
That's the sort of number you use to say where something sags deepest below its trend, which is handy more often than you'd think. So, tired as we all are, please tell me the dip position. 685.0 yr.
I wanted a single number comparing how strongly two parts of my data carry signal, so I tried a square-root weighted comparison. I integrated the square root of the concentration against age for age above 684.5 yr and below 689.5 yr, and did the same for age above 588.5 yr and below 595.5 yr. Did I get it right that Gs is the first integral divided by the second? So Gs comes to 0.90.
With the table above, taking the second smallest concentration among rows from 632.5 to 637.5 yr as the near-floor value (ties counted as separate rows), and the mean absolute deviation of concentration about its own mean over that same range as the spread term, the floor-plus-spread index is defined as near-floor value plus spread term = 34.6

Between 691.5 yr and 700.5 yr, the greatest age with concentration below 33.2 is 692.0 yr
